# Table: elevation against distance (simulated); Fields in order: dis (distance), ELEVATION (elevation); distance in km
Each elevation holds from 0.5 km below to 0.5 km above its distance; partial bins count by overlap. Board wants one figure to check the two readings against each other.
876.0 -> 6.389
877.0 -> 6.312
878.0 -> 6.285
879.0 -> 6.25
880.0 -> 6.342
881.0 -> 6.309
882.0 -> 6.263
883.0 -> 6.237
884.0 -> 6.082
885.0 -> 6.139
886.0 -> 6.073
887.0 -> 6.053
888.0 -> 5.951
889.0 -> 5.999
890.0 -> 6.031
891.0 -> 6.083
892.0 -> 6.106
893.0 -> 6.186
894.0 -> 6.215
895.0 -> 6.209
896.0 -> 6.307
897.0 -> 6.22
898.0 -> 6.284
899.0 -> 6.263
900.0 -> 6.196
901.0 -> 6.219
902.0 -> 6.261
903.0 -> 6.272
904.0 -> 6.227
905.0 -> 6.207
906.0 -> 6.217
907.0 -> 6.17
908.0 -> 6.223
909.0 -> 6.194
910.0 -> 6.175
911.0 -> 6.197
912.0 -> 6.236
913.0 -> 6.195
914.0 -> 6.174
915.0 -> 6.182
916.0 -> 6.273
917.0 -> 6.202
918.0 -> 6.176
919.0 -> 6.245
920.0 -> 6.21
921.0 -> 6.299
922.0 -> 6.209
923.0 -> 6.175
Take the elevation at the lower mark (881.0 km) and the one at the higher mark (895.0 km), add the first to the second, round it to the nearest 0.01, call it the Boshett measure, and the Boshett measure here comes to 12.52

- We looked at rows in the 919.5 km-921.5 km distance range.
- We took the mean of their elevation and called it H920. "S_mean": 6.25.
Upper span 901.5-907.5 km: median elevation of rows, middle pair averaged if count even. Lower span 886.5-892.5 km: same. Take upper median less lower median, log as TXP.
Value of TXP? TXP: 0.18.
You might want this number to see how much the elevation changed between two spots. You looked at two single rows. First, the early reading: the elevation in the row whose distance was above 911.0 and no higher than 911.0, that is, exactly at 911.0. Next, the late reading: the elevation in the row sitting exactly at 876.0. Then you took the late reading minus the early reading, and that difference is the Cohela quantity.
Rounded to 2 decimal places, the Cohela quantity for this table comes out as 0.19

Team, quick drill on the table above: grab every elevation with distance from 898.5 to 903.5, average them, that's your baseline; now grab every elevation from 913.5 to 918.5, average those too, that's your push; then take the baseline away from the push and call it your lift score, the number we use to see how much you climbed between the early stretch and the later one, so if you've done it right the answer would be -0.04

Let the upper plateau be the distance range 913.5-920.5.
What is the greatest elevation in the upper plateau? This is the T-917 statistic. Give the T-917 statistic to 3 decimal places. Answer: 6.273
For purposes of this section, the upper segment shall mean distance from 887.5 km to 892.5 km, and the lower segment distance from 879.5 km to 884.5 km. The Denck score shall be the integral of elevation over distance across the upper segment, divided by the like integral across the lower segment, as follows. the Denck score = 0.97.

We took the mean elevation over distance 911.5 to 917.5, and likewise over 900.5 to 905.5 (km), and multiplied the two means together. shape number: 38.7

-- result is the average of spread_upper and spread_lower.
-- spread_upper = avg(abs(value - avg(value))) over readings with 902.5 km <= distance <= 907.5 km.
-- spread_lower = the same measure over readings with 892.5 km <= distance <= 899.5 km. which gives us 0.031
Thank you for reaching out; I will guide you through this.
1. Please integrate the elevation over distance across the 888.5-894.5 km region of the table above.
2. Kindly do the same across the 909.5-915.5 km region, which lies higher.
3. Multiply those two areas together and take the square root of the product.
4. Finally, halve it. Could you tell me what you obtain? 18.4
